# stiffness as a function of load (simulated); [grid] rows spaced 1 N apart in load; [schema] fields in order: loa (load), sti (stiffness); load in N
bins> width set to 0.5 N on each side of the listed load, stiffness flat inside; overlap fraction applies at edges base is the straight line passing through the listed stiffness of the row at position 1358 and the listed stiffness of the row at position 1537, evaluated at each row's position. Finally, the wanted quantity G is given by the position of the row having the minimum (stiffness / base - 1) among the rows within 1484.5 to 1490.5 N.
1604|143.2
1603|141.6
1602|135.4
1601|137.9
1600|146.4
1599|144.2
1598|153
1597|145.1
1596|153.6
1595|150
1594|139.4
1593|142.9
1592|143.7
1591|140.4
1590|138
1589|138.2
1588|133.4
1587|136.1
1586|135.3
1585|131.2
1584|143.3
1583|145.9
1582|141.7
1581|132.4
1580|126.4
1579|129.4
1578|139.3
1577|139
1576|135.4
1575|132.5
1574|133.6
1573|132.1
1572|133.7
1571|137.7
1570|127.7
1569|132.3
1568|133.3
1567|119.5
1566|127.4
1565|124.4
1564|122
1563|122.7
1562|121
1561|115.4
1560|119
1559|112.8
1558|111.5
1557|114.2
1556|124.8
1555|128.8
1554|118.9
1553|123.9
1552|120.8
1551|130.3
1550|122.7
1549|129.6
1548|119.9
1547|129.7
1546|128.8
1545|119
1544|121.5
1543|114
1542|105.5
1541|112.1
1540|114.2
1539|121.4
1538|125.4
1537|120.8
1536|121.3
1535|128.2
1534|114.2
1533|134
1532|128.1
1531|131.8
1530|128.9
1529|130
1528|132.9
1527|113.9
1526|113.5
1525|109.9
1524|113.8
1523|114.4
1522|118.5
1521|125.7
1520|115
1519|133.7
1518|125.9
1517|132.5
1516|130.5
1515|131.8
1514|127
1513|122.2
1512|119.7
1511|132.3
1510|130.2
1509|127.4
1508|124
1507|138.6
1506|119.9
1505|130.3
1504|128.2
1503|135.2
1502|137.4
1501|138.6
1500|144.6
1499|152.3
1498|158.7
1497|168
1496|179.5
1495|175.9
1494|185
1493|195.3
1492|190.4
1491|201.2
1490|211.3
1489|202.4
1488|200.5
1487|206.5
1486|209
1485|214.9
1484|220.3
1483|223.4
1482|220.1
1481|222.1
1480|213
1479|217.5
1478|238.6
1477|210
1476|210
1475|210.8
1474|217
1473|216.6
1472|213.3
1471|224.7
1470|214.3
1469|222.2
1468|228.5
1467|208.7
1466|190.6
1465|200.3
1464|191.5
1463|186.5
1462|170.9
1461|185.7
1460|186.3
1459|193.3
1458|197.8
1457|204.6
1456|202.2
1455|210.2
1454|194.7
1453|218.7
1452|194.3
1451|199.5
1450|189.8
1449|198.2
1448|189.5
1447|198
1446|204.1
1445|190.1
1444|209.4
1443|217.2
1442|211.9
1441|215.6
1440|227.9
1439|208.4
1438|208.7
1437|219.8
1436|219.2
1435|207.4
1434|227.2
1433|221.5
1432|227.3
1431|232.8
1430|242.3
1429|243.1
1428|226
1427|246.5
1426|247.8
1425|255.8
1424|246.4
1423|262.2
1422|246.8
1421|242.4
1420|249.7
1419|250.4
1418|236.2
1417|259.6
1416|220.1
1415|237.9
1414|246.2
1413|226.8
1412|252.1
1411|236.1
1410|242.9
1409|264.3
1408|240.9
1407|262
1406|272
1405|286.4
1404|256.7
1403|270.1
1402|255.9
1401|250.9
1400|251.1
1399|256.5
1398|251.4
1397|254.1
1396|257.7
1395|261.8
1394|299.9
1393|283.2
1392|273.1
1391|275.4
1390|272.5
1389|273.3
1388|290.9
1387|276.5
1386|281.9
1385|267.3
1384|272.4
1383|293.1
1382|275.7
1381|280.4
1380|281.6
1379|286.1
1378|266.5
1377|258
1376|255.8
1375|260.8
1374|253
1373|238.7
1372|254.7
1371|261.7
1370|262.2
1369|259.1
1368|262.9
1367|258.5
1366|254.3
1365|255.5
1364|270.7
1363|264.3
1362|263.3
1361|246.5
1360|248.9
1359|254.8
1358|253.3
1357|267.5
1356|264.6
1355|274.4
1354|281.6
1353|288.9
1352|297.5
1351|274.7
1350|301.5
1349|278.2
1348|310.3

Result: 1488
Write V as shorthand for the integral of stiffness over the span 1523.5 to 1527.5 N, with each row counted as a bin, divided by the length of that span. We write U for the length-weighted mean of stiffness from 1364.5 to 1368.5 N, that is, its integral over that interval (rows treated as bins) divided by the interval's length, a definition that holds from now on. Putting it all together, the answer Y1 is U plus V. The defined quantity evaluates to 371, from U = 258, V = 113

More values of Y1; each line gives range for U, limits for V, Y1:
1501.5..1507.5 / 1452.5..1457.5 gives 338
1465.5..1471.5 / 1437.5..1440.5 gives 430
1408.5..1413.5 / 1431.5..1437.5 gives 465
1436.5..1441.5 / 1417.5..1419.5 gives 459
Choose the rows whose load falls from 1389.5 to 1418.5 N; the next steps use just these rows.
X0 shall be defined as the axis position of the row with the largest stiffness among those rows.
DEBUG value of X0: 1394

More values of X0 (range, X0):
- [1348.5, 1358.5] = 1350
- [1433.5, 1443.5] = 1440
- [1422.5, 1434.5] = 1423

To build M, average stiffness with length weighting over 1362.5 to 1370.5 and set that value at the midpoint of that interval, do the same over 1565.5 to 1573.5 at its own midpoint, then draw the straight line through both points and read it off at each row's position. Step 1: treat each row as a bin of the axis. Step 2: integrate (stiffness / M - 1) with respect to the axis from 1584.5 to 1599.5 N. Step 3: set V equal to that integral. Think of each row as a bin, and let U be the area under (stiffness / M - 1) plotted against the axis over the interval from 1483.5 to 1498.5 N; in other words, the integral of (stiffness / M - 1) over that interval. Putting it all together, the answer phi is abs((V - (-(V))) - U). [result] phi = 5.6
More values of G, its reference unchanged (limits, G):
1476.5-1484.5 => 1477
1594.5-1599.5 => 1597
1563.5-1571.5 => 1564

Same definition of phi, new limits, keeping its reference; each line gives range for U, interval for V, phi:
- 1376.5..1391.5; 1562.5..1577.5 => 1.6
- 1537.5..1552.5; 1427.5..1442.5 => 3.4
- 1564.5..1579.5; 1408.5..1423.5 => 1.7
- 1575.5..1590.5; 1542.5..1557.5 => 6.0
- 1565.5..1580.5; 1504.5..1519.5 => 7.4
